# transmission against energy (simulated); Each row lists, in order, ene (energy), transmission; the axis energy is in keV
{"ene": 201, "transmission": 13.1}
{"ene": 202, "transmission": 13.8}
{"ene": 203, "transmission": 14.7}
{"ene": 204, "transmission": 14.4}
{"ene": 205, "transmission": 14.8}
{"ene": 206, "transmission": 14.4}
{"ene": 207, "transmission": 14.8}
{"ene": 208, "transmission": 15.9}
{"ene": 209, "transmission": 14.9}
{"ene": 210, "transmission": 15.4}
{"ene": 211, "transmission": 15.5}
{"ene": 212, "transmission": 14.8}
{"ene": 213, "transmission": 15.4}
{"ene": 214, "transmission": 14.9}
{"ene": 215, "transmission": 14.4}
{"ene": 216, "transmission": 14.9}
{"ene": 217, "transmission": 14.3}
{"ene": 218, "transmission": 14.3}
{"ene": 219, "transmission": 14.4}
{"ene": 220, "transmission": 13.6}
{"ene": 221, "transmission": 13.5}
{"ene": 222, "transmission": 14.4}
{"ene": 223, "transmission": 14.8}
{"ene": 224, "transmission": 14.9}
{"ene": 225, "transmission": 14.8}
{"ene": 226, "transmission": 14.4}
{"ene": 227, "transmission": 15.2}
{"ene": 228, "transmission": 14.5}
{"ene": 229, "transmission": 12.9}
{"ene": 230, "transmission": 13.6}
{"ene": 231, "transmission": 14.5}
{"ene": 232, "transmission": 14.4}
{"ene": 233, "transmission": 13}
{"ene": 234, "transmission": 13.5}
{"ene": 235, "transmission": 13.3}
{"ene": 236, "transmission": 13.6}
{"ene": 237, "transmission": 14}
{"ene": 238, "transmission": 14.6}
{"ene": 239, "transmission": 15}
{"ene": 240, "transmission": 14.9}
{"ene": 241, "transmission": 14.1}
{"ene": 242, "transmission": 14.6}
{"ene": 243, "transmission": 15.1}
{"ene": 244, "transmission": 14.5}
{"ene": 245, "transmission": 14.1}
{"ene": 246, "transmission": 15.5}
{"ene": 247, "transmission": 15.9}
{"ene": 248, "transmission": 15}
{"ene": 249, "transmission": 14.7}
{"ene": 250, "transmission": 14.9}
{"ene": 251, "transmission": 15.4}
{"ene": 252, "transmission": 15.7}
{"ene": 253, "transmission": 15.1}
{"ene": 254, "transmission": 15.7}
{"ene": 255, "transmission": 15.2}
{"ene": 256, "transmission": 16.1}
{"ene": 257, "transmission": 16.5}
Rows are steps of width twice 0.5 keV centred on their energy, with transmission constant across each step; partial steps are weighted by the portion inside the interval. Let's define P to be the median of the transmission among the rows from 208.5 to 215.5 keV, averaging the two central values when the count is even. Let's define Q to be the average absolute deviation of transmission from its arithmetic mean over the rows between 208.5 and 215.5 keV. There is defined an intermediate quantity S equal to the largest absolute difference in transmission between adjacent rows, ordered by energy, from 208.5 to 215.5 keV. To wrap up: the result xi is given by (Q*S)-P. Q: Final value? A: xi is -14.7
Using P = 14.90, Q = 0.335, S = 0.70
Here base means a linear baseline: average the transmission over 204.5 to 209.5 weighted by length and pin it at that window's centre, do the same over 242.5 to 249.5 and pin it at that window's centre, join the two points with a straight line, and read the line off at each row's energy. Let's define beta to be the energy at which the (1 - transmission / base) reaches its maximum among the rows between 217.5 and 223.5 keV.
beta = 221 keV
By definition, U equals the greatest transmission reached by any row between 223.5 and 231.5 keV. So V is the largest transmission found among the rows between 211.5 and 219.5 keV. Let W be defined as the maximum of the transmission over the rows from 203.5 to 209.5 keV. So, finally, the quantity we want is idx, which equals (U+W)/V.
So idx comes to 2.02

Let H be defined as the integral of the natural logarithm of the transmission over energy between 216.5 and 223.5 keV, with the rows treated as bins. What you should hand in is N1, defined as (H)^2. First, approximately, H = 18.6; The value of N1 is 345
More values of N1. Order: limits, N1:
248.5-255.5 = 364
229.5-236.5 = 336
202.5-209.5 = 356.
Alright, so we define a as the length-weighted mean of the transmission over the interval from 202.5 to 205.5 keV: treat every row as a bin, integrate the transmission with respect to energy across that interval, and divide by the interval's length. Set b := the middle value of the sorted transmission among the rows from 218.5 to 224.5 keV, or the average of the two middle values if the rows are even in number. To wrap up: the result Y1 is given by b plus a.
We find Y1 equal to 29.0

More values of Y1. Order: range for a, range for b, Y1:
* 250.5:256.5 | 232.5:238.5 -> 29.1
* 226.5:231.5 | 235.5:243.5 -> 28.7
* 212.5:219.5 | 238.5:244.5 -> 29.4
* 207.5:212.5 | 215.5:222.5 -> 29.6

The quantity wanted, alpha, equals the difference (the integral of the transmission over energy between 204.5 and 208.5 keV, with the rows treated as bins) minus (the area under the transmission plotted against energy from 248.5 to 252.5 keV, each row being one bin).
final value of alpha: -0.8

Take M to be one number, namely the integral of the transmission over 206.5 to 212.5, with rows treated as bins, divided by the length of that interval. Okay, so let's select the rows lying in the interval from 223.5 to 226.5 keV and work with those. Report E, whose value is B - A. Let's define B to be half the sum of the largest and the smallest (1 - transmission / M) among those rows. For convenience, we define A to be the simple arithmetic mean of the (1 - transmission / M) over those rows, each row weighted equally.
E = 0.0033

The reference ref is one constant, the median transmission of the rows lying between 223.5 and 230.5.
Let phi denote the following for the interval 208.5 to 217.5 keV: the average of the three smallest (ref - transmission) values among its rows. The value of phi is -0.9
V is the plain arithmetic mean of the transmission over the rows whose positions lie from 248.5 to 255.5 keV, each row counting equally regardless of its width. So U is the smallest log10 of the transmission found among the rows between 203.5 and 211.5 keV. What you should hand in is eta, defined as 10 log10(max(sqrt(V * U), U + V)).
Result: 12.1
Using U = 1.16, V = 15.2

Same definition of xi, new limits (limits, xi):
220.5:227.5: -14.4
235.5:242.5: -14.3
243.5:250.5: -14.3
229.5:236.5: -13.0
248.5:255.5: -15.0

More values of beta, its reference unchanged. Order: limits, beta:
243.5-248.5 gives 245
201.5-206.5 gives 202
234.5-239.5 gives 235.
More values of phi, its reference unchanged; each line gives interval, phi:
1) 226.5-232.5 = -0.2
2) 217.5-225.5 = -0.3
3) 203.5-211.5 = -1.1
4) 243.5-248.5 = -1.0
